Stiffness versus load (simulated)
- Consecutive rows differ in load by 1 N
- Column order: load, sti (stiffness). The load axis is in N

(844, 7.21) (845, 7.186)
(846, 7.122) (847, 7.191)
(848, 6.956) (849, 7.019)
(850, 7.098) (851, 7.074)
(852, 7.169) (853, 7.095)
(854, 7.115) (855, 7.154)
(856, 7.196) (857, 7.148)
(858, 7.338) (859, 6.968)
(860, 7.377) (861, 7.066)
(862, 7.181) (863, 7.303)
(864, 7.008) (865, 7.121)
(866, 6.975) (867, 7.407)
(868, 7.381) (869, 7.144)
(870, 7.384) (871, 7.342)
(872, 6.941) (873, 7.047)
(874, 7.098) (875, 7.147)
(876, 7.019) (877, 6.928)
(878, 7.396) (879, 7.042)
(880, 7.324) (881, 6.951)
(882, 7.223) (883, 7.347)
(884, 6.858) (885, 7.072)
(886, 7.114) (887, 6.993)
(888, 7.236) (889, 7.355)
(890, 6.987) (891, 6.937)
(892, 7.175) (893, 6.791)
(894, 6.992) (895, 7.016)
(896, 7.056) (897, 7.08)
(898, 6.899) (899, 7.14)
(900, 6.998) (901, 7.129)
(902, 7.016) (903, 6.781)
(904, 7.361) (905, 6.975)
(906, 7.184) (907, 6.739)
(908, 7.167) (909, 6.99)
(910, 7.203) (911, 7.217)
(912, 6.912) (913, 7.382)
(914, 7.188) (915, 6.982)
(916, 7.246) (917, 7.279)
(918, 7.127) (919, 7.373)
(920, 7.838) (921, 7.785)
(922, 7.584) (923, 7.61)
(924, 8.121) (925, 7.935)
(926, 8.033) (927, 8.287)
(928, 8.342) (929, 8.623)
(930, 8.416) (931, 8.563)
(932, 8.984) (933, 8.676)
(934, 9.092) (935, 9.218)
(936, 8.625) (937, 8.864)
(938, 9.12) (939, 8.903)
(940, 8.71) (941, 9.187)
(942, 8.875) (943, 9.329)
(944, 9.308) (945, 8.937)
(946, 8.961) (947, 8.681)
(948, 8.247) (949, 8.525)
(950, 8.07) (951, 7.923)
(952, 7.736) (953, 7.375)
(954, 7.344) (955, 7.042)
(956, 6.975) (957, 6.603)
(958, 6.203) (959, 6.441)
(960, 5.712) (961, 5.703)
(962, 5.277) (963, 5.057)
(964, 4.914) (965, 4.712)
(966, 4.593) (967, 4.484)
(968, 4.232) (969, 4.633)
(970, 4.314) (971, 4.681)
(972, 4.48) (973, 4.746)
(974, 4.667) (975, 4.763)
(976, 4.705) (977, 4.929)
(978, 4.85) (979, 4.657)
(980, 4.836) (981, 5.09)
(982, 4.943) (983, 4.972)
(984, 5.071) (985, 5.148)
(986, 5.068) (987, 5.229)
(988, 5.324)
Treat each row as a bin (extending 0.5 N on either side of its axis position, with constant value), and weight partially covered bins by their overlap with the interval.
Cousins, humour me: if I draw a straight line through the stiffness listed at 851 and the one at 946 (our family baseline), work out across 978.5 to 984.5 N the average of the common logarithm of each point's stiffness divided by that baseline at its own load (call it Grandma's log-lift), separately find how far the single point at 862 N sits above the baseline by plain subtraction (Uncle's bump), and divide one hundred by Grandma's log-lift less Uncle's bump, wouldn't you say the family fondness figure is -552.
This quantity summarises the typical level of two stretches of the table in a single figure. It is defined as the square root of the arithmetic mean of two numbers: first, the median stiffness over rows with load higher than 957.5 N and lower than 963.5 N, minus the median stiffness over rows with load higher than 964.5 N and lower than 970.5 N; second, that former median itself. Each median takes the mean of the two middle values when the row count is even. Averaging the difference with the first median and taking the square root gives 1.85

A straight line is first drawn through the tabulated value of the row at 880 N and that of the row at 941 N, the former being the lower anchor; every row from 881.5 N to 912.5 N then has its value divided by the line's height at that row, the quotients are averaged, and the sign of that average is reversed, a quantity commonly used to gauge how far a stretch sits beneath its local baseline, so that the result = -0.902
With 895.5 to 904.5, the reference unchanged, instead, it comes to -0.889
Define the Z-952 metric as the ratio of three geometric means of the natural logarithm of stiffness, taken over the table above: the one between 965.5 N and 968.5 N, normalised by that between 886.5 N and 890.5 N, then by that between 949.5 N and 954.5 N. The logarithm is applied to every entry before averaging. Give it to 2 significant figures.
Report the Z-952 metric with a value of 0.37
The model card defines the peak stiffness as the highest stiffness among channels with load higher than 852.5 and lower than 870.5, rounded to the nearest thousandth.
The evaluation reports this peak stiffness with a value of 7.407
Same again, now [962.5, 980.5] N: 5.057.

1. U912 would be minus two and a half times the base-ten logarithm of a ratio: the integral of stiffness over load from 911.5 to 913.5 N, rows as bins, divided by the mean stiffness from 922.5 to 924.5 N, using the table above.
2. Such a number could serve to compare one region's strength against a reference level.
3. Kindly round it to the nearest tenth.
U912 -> -0.6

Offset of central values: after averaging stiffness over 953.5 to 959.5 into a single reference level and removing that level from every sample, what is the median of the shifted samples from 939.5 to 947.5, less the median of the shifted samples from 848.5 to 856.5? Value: 1.8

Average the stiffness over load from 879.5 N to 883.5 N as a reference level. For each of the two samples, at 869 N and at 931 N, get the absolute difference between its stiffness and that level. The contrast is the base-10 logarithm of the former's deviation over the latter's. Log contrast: -1.3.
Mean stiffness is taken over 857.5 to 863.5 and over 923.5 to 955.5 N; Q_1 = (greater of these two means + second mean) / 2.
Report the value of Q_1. 8.5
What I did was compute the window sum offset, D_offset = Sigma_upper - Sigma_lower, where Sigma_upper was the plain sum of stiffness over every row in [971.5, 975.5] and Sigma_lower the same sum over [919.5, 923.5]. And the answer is -12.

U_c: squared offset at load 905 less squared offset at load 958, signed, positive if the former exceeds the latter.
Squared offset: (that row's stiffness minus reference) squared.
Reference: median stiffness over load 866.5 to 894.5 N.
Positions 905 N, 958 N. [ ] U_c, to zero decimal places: -1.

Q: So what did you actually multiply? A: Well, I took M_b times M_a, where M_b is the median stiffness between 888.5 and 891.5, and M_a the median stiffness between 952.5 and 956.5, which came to 50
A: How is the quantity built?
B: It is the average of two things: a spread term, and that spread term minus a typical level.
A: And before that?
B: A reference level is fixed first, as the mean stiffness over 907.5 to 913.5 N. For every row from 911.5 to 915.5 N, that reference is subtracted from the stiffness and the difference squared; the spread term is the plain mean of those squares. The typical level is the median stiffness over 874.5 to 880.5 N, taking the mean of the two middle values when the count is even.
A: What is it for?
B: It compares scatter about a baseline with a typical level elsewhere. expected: -4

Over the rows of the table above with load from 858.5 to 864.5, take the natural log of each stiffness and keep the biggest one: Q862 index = 2.00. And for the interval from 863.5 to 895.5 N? 2.00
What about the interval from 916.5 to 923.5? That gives 2.06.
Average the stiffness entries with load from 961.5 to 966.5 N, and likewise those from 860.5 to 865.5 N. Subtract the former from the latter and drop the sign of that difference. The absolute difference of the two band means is 2.2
